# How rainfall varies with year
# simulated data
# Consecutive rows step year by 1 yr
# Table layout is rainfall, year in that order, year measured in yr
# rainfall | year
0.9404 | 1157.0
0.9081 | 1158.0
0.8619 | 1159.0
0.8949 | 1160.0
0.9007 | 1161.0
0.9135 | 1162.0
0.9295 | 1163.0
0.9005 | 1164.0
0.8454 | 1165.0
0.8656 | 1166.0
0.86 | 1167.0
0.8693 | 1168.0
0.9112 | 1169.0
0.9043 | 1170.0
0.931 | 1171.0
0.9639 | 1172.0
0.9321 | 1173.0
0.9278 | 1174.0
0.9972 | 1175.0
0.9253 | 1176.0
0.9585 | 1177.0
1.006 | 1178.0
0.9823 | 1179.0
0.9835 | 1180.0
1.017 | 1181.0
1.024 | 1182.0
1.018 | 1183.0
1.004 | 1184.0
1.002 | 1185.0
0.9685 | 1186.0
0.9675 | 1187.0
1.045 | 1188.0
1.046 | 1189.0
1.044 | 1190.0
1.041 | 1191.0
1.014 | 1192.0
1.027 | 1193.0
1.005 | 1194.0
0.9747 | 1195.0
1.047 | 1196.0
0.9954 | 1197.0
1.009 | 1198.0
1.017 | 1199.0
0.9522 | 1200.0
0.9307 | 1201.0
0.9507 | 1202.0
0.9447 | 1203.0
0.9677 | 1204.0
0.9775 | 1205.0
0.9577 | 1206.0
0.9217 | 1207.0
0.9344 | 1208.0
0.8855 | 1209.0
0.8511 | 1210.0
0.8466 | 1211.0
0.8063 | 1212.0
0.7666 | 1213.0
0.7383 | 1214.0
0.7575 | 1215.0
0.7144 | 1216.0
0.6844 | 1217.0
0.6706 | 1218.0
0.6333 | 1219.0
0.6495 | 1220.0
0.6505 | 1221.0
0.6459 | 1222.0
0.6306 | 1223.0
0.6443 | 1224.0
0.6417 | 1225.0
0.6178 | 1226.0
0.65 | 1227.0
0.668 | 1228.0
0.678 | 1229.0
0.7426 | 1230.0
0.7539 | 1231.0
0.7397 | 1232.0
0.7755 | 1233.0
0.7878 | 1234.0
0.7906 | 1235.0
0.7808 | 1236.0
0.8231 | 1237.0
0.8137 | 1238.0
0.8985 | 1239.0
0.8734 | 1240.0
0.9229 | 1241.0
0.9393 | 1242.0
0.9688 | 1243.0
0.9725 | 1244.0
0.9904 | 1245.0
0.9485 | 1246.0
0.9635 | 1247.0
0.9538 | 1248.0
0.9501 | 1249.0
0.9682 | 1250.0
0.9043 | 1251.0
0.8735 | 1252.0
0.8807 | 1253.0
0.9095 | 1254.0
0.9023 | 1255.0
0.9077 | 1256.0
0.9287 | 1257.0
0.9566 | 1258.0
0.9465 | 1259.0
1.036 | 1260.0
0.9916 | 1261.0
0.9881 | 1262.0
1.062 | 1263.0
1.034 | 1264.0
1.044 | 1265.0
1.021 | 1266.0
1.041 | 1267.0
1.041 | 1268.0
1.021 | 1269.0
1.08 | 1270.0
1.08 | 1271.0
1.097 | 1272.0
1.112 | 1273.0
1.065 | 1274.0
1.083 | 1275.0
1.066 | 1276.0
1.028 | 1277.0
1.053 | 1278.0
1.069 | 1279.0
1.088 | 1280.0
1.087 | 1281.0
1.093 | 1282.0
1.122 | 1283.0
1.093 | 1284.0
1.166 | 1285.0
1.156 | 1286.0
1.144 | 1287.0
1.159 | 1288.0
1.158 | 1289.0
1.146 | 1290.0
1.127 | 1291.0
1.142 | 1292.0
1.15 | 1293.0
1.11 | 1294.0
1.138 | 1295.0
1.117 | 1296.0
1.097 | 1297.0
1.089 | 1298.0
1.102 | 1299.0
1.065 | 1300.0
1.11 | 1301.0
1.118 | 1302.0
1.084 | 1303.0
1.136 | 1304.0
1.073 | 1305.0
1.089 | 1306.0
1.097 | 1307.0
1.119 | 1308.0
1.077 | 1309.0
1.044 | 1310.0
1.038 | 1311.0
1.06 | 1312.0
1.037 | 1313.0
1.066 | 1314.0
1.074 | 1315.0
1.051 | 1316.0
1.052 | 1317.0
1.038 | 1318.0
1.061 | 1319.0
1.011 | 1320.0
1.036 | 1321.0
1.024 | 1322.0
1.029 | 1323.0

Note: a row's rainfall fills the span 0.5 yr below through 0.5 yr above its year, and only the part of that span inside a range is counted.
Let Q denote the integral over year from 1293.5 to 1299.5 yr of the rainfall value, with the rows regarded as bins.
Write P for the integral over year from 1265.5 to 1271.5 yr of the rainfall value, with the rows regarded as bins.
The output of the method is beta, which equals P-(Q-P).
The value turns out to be 5.9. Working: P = 6.3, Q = 6.7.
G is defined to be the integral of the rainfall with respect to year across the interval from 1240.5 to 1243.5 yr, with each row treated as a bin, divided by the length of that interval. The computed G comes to 0.94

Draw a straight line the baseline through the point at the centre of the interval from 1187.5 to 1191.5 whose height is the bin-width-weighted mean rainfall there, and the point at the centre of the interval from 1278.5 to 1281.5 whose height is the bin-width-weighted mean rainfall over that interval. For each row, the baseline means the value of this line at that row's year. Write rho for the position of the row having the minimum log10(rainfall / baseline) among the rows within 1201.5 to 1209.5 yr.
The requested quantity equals 1209.0 yr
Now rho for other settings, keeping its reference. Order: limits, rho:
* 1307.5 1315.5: 1313.0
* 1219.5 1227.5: 1226.0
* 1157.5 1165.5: 1165.0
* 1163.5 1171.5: 1165.0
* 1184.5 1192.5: 1187.0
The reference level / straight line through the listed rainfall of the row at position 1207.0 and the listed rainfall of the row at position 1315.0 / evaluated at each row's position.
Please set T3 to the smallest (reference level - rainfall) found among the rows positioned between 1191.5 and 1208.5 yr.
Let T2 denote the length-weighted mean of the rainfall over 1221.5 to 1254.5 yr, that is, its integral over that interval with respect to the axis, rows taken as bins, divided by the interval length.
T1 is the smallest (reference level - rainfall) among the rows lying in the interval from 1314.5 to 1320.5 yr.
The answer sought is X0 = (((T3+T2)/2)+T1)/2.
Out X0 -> 0.17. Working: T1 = 0.00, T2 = 0.82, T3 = -0.14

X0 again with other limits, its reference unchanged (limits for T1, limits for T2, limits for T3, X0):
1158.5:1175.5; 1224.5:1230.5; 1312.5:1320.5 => 0.11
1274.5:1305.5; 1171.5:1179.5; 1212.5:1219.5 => 0.21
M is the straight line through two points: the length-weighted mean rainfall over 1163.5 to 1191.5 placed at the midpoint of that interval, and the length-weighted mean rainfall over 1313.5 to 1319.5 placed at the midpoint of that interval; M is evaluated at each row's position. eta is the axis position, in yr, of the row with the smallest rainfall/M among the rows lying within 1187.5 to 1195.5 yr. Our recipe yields 1195.0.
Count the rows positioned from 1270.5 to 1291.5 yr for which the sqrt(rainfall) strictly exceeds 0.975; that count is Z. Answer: 21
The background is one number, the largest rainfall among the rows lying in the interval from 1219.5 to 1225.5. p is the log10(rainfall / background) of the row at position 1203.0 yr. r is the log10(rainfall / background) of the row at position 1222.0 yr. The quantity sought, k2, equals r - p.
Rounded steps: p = 0.16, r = -0.003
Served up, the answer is -0.17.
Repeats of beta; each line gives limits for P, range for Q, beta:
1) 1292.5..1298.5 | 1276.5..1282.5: 7.0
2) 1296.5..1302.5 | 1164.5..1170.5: 7.9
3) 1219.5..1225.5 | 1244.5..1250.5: 2.0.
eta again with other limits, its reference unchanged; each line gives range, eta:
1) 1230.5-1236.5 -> 1232.0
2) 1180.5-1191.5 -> 1187.0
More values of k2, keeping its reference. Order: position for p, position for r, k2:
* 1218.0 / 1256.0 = 0.13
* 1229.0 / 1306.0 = 0.21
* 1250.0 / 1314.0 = 0.04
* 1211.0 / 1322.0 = 0.08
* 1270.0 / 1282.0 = 0.01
